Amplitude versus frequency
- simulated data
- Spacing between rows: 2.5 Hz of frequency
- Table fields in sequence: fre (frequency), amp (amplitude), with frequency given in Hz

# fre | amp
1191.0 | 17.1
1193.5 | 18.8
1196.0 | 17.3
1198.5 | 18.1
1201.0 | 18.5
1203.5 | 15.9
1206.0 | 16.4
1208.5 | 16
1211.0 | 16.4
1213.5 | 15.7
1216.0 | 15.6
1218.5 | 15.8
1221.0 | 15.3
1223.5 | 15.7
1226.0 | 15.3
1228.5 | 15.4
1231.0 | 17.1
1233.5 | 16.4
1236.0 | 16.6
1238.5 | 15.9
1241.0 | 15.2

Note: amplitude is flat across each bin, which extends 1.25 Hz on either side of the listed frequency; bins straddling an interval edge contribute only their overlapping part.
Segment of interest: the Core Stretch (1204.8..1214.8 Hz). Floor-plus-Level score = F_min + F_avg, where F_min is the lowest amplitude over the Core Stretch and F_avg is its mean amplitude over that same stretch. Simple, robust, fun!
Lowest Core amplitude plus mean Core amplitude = 31.8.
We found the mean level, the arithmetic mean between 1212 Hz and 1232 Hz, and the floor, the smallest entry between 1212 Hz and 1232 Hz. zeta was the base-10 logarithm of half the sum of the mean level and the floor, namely 1.19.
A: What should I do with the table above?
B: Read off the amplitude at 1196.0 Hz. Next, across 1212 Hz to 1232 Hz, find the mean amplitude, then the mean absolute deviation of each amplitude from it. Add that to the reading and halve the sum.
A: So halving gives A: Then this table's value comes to 8.8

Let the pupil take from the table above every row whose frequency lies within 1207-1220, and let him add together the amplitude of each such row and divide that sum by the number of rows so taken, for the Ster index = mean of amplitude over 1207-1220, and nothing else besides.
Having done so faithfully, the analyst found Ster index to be 15.9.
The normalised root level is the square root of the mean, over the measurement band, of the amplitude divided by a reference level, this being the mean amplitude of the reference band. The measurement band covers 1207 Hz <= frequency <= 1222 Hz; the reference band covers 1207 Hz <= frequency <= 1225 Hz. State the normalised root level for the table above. 1.00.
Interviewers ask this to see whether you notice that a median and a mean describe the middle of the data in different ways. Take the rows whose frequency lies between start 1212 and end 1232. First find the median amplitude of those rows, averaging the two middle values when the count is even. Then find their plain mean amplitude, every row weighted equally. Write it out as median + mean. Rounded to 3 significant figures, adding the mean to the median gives 31.4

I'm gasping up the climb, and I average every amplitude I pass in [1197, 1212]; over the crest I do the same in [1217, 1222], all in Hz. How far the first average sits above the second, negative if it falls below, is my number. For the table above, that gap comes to 1.3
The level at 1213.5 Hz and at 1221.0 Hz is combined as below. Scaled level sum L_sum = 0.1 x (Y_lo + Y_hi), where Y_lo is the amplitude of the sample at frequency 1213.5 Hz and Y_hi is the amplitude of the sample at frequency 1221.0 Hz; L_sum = 3.10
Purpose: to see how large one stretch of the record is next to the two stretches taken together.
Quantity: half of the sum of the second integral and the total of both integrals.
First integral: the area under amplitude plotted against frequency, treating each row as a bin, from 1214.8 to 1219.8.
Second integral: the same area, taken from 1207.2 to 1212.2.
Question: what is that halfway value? 120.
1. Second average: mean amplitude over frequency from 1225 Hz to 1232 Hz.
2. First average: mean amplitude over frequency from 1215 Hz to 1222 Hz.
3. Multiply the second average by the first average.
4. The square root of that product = 15.7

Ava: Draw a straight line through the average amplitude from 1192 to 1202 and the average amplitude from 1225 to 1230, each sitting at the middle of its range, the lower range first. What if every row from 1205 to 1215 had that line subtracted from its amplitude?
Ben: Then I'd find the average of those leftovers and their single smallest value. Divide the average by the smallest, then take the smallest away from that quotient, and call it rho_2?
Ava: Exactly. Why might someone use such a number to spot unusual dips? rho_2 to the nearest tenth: 1.9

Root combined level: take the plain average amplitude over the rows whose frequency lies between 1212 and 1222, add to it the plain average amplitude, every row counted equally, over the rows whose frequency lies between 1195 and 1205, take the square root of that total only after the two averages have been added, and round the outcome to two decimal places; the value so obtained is 5.75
